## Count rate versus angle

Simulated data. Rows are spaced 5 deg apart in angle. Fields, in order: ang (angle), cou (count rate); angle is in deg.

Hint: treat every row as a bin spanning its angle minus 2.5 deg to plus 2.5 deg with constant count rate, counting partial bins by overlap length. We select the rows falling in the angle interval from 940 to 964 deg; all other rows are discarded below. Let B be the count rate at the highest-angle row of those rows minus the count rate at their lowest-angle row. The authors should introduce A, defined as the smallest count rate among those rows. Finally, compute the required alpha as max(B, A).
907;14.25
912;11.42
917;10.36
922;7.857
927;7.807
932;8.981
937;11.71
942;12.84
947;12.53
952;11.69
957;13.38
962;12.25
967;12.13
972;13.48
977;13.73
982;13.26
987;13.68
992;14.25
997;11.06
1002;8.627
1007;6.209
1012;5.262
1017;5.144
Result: 11.7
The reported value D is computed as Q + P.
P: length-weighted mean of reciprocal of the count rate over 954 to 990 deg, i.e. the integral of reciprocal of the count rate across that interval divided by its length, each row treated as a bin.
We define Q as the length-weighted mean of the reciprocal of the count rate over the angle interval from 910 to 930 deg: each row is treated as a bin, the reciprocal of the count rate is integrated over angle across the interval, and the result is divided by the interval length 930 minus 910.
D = 0.19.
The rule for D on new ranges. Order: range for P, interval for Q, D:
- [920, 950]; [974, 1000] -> 0.18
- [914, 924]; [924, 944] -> 0.21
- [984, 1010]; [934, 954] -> 0.19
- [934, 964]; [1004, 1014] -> 0.25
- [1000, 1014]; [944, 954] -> 0.24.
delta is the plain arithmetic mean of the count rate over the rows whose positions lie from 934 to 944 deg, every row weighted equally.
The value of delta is 12.3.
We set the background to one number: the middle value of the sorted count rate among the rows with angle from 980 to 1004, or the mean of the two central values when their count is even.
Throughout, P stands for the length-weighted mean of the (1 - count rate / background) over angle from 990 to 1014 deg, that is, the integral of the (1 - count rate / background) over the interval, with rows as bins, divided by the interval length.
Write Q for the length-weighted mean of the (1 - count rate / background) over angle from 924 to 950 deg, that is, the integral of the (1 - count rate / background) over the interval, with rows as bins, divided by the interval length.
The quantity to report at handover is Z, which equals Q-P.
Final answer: -0.13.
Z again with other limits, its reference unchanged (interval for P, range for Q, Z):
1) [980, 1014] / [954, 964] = -0.18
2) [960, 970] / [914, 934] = 0.26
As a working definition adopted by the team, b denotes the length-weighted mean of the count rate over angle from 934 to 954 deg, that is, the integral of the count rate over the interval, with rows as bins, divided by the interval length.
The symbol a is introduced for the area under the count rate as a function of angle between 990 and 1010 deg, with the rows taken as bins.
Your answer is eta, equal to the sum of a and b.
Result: 208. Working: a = 196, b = 12.1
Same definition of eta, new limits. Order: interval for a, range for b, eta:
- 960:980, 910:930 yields 268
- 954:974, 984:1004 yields 267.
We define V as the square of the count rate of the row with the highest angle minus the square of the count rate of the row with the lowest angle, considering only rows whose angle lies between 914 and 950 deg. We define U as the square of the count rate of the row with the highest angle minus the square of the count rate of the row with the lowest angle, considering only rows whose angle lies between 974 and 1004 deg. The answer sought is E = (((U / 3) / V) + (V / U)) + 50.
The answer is 48.8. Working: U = -114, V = 50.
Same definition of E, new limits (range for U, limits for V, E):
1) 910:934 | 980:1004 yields 52.2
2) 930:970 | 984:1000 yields 48.7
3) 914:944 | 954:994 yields 51.2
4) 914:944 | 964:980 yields 51.2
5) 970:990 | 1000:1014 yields 41.4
